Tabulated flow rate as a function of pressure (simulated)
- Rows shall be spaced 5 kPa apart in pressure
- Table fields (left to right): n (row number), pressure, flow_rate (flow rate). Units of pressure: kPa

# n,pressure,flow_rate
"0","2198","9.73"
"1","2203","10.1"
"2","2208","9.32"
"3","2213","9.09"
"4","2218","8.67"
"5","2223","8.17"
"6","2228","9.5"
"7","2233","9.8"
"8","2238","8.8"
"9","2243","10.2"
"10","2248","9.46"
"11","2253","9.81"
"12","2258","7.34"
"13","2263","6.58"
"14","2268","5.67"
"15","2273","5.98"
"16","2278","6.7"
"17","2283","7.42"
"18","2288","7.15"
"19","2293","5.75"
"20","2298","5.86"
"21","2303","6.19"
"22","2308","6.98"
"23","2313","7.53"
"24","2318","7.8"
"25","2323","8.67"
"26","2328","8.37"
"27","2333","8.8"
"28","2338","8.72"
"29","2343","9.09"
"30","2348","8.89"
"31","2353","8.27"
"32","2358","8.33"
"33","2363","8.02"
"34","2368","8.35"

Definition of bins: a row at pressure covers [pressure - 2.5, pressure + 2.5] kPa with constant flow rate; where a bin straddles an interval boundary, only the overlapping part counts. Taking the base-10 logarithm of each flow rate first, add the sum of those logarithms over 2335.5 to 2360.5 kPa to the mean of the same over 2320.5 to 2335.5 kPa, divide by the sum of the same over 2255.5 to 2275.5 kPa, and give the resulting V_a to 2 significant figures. 1.7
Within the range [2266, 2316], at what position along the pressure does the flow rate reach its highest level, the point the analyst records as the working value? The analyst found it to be 2313 kPa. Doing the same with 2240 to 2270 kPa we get 2243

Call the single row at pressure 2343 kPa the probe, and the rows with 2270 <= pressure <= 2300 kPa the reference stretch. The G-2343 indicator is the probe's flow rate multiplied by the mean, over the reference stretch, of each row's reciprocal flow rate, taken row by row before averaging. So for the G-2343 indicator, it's 1.42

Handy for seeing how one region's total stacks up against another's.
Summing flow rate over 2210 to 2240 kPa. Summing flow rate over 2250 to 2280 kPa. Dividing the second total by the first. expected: 0.78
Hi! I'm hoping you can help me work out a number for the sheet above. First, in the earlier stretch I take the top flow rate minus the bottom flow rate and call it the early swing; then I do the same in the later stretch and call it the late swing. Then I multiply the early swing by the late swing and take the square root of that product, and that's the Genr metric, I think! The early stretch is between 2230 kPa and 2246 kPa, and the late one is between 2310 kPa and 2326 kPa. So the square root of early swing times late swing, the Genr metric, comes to 1.26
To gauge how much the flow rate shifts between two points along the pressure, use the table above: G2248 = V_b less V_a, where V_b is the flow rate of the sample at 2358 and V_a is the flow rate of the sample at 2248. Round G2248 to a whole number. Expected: -1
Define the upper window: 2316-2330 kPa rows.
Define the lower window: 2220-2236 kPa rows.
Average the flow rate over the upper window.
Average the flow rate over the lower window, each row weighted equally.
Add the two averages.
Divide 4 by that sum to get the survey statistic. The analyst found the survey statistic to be 0.23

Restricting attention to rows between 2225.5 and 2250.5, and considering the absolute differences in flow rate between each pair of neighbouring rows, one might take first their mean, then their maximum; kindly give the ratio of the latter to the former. 1.6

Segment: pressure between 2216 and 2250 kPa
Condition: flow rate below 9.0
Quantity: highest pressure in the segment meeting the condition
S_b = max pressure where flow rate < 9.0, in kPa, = 2238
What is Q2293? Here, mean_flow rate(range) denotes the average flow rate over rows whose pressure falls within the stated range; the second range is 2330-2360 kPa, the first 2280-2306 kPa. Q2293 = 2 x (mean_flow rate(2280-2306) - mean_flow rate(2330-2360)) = -4.4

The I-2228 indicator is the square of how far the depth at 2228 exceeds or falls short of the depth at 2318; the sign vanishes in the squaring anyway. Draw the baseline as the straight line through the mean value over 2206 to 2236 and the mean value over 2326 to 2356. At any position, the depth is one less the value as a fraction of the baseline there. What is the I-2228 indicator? 0.025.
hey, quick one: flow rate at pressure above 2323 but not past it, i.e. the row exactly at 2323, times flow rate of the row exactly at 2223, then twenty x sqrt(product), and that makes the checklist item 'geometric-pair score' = 168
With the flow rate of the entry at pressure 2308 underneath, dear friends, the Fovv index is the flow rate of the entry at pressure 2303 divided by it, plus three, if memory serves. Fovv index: 3.9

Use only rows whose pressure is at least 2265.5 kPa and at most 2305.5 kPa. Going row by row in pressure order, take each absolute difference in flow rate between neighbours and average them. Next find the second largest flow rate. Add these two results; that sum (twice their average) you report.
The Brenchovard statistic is 7.7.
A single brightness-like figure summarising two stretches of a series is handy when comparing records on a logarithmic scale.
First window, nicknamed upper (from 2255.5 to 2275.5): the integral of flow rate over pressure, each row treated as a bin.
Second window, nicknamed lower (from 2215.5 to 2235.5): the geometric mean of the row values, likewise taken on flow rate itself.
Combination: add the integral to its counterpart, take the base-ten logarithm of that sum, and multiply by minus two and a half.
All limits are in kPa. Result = -5.3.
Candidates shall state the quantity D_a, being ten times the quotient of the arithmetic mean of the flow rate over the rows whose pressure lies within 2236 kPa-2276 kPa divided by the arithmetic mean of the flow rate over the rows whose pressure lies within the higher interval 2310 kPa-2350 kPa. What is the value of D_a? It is 9.4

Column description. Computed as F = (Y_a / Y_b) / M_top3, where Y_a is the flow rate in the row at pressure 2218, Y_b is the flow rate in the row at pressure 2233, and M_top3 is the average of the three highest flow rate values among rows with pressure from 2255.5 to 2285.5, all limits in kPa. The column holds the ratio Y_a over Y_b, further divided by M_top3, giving 0.124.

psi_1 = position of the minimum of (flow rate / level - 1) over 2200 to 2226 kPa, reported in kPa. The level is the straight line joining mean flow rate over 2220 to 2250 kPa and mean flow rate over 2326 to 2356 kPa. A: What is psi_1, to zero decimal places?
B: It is 2223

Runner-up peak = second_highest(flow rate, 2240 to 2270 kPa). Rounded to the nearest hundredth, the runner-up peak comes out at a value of 9.81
